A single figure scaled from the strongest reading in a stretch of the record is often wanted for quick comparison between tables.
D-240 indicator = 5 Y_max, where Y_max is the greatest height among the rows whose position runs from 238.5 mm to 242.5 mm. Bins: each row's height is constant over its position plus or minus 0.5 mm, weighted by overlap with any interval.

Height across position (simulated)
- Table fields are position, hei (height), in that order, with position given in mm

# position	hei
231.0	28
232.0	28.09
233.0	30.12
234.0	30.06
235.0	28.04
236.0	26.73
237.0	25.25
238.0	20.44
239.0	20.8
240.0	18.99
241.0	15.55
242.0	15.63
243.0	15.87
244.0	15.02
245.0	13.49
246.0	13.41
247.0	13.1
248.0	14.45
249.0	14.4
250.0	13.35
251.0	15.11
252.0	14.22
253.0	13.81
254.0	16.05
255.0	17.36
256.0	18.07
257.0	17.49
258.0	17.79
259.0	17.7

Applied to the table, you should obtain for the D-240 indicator 104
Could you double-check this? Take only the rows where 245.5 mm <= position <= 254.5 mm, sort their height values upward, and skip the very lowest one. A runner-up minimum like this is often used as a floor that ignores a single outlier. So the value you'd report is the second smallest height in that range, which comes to 13.35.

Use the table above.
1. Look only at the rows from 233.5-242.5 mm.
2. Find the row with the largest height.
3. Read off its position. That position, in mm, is 234.0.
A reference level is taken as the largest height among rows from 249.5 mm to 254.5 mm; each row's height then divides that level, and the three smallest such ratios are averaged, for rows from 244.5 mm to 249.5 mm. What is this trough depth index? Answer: 1.14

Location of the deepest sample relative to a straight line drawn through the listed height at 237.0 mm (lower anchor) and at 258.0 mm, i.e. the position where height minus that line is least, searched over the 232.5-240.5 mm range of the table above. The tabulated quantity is 240.0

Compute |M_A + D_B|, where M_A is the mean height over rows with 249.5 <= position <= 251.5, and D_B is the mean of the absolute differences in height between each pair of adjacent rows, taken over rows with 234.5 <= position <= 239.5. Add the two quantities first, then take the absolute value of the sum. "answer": 16.2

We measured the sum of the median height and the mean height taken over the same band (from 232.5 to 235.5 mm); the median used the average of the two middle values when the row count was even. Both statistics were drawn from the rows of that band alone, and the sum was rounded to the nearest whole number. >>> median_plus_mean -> 59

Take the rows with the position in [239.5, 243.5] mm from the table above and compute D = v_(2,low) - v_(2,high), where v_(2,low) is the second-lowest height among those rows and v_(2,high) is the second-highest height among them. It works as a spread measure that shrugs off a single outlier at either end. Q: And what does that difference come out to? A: 0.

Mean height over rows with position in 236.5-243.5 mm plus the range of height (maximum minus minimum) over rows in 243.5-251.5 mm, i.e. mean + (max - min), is 21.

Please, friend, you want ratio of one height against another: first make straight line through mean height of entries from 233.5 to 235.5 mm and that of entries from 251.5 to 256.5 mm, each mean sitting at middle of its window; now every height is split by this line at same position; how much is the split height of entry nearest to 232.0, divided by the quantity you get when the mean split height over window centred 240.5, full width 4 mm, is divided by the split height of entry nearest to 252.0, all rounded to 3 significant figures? 1.06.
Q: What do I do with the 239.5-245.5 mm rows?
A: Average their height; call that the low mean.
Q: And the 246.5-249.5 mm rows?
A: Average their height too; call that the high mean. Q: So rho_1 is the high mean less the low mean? -1.8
